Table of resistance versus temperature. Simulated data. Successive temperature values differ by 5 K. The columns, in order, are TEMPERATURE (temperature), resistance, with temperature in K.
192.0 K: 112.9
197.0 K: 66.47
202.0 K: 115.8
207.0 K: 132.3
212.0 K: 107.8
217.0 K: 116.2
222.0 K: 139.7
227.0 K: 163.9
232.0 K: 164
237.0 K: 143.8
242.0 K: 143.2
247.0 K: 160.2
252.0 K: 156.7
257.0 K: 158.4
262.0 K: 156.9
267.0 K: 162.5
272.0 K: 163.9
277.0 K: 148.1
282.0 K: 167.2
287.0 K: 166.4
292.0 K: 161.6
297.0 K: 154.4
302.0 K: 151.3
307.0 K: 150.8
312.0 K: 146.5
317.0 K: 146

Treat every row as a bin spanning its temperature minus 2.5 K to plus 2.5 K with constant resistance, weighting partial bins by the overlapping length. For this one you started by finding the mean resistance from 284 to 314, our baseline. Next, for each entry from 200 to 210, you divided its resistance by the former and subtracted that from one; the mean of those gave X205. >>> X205 0.20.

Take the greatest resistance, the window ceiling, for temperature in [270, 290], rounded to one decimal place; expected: 167.2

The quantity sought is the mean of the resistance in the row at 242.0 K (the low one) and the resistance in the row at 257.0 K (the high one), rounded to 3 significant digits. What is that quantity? 151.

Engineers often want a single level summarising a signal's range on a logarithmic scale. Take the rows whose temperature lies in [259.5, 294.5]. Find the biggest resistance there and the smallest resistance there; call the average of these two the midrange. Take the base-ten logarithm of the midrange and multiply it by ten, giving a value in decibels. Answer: 22.0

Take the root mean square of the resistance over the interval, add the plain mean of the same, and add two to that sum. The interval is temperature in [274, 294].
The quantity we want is 324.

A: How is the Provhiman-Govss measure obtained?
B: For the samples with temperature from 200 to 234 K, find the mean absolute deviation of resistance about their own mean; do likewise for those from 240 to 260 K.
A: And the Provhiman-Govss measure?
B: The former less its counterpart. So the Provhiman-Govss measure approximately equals 13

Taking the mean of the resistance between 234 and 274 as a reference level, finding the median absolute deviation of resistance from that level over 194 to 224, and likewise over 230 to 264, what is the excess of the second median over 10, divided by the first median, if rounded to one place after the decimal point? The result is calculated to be -0.1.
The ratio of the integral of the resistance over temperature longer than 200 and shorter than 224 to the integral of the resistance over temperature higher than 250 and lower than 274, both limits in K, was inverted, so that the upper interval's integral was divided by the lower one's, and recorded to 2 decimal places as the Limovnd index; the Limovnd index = 1.31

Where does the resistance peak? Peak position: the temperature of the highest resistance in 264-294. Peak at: 282.0 K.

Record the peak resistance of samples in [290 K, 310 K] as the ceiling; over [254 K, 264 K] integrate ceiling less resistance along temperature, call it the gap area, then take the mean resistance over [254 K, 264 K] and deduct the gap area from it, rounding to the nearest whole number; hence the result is 118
